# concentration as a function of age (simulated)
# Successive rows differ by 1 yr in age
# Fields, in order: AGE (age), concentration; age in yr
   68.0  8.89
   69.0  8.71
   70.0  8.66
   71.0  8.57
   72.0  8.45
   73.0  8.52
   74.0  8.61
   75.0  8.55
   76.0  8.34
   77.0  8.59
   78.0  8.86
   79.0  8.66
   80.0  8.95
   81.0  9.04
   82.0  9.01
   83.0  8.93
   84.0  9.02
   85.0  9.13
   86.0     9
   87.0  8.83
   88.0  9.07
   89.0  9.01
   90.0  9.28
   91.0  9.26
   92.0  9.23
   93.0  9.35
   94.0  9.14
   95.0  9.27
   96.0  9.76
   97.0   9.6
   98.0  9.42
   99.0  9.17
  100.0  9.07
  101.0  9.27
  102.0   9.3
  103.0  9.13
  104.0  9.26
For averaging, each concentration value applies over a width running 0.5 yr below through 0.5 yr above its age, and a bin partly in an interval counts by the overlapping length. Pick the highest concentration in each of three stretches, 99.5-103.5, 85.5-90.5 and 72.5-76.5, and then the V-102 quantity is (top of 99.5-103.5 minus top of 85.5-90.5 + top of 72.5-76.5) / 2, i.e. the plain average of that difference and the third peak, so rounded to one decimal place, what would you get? 4.3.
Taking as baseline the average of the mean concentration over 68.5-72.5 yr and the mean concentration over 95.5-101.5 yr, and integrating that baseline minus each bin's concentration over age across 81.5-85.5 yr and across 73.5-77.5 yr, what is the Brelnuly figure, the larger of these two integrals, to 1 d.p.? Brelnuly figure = 1.9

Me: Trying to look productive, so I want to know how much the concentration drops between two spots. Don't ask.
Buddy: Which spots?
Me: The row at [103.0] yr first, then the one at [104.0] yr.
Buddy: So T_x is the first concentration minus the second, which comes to -0.1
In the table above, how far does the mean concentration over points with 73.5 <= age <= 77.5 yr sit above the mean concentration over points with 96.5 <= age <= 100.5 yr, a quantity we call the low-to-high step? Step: -0.79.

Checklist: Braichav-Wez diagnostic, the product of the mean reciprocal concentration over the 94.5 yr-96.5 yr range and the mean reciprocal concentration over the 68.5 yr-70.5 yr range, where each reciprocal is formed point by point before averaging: 0.0121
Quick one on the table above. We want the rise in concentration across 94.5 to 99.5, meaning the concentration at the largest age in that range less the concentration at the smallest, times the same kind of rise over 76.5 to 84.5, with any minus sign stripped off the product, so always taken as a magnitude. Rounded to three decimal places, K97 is 0.043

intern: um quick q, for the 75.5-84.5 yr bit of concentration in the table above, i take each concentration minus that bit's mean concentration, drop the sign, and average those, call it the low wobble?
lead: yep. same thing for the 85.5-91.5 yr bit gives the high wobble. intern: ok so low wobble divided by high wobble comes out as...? 1.5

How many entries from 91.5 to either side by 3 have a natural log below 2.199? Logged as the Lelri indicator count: 1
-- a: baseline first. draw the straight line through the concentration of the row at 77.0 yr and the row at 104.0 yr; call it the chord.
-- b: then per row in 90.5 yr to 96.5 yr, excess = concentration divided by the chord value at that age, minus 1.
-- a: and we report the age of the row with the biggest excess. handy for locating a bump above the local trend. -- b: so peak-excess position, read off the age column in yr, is 96.0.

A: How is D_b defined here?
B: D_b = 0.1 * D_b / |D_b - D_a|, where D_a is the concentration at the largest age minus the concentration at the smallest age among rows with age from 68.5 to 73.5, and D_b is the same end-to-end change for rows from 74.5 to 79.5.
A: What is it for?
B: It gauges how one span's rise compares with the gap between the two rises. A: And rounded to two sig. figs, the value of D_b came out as 0.037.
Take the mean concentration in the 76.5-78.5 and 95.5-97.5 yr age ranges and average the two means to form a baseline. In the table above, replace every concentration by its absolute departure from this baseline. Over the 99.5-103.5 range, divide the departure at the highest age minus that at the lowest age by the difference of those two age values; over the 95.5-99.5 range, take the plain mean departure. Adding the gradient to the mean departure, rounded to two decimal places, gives 0.28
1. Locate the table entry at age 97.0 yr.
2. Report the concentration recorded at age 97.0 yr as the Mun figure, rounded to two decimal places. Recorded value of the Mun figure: 9.60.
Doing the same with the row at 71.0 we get 8.57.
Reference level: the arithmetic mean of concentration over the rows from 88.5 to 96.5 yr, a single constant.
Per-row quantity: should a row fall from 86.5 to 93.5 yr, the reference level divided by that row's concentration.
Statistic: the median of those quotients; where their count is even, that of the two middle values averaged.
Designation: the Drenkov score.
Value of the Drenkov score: 1.006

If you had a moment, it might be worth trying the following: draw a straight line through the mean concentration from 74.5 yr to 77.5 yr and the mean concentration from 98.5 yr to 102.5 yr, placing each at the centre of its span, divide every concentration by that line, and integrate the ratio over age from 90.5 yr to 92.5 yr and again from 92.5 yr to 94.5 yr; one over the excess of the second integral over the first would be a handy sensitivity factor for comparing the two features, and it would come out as -75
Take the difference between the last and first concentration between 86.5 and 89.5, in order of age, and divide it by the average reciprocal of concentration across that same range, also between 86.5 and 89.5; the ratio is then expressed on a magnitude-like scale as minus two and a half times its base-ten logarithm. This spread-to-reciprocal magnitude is -0.52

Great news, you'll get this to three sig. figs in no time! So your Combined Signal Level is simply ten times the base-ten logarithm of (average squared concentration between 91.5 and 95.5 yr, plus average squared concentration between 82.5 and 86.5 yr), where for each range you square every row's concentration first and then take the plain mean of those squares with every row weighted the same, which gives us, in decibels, 22.2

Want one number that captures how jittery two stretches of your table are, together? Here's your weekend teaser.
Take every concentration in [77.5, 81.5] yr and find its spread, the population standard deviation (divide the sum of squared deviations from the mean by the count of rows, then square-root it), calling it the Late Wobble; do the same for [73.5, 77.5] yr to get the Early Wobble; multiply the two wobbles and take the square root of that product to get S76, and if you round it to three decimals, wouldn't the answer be 0.123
